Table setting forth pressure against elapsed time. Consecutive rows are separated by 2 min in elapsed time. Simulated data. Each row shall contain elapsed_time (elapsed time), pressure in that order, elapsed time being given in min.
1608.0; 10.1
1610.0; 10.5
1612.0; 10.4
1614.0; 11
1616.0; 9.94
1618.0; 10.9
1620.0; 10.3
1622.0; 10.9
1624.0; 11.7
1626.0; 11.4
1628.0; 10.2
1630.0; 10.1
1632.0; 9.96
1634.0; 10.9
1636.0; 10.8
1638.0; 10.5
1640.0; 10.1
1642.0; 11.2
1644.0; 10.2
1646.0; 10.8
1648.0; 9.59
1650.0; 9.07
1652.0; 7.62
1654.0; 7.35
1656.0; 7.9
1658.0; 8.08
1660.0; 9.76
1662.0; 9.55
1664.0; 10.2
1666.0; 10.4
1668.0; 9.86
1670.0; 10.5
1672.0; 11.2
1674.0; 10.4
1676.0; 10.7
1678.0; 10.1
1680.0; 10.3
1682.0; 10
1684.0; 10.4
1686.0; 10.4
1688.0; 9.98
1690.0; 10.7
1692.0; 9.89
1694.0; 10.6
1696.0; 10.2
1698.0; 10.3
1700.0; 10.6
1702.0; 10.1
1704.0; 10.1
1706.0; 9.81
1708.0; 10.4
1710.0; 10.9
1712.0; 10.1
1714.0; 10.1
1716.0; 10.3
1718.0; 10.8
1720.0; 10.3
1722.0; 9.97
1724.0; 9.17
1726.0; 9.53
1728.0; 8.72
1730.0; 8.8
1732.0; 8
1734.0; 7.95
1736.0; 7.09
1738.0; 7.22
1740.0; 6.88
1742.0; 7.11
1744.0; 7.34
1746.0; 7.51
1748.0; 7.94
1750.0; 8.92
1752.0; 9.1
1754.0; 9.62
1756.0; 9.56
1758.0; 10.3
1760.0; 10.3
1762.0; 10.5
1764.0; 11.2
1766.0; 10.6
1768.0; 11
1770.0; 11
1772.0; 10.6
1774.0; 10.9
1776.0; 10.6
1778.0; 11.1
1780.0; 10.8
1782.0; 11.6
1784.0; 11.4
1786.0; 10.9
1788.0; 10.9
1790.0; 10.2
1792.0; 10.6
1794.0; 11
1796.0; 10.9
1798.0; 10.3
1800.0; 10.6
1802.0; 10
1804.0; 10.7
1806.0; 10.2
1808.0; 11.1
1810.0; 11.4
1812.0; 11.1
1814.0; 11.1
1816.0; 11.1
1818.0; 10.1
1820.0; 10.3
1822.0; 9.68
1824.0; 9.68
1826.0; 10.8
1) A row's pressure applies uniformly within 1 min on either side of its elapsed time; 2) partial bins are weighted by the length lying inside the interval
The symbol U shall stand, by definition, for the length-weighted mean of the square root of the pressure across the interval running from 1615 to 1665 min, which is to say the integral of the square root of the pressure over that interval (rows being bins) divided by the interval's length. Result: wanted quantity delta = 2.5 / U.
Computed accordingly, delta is 0.794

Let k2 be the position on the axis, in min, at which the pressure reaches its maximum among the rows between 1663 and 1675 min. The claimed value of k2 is 1672.0 min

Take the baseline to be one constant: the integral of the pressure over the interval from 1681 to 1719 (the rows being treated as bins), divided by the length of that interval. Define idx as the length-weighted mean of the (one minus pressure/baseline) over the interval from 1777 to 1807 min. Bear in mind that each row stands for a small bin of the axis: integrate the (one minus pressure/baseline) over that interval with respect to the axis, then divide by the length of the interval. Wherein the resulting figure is -0.04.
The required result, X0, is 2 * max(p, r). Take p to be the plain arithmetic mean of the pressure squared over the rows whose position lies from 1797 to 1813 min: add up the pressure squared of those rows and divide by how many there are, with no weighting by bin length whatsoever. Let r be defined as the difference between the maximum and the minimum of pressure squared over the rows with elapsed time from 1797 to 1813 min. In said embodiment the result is 228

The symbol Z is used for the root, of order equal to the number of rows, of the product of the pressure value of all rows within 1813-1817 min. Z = 11.1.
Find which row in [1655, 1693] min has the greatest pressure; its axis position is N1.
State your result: 1672.0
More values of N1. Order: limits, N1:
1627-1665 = 1642.0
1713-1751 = 1718.0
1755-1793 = 1782.0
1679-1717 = 1710.0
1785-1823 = 1810.0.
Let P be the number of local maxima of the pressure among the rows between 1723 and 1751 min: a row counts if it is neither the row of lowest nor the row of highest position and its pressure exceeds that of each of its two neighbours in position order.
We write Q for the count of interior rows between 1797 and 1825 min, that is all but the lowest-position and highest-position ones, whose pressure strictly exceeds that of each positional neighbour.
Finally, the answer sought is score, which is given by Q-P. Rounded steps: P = 3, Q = 4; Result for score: 1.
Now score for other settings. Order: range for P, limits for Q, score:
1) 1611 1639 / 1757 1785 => 0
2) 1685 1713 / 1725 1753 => -2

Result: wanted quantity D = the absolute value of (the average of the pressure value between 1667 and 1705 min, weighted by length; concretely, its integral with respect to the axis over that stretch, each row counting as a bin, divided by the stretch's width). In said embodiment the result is 10.3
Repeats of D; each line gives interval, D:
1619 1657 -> 10.0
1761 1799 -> 10.8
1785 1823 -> 10.6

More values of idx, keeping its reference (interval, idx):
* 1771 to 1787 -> -0.07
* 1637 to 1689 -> 0.04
